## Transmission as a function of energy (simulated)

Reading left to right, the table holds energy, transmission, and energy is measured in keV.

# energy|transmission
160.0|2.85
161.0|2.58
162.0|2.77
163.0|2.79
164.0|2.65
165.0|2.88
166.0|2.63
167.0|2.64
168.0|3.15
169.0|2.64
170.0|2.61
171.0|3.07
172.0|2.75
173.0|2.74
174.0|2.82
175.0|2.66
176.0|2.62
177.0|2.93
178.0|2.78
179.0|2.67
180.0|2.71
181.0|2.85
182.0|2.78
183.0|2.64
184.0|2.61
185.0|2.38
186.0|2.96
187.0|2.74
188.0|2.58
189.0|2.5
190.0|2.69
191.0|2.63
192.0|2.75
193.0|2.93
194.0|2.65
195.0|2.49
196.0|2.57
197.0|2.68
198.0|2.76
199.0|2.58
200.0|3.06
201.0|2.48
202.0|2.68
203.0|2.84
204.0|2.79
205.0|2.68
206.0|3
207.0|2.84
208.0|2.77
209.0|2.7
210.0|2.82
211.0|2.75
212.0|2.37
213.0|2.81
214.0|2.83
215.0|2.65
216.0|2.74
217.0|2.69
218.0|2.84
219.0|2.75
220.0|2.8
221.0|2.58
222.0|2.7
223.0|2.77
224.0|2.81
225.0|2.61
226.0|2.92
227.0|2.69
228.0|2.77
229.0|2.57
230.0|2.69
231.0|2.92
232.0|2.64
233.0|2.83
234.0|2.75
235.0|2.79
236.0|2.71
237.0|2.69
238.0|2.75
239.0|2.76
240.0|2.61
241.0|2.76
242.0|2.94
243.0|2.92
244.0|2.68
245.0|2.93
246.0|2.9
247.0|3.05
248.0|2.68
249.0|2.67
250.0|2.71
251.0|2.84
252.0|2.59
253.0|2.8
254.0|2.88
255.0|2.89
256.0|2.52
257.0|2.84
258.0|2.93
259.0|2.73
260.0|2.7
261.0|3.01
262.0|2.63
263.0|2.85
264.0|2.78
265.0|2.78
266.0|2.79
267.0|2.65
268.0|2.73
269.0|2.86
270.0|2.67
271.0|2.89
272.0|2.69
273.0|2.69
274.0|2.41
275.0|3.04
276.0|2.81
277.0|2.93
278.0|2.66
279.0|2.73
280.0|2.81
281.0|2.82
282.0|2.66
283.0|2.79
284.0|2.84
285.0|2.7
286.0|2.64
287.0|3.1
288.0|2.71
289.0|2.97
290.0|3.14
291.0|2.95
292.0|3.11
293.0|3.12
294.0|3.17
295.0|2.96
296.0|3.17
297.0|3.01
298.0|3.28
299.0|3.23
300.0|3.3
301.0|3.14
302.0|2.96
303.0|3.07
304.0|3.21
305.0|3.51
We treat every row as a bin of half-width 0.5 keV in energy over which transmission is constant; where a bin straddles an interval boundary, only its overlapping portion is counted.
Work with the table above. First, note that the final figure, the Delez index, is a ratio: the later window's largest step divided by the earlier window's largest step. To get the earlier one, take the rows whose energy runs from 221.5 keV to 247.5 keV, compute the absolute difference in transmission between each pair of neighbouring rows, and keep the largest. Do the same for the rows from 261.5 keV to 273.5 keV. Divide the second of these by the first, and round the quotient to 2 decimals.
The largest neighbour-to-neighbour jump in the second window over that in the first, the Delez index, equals 0.71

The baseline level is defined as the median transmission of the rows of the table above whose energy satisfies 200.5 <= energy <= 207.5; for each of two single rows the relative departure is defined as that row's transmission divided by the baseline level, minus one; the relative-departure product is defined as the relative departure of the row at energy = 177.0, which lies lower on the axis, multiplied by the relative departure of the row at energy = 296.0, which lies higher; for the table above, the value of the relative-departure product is 0.007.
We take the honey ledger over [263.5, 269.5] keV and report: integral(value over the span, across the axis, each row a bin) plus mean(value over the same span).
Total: 19.4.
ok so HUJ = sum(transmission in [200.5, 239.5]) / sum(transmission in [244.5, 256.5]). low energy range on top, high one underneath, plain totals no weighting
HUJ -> 3.2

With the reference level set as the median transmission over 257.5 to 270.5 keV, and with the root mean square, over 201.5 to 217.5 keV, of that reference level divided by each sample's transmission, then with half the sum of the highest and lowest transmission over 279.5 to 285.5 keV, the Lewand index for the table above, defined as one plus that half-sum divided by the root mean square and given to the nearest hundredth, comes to 3.71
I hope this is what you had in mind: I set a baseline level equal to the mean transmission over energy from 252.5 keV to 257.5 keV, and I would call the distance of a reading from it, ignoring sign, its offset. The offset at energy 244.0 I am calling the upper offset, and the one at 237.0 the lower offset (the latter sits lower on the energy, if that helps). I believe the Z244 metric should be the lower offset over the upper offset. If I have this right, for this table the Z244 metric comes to 0.91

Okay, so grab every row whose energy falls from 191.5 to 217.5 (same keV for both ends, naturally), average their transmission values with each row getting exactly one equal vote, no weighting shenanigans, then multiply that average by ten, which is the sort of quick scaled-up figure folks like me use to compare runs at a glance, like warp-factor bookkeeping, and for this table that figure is 27.3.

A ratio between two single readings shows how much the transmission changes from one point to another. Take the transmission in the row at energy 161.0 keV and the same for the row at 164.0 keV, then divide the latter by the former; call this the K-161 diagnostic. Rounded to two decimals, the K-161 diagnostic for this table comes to 1.03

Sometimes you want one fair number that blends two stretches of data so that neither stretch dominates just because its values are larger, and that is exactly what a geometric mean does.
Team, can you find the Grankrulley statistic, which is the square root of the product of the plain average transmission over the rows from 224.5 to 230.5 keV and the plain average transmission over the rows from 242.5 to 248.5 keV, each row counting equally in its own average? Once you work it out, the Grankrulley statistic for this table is 2.783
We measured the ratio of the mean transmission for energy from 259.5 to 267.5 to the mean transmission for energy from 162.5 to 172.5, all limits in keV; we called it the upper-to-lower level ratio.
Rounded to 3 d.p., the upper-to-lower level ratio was 0.997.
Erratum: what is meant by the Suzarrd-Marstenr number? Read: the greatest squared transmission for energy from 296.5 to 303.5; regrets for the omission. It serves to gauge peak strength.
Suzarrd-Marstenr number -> 10.9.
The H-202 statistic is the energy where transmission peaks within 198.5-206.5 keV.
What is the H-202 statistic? 200.0 keV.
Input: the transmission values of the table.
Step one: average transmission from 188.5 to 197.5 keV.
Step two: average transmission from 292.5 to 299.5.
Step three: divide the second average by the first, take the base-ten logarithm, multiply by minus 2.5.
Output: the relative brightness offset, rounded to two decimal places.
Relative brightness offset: -0.18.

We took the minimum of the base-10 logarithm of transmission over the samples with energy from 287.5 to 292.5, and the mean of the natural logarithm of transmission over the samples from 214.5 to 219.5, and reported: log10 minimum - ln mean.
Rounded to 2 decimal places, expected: -0.57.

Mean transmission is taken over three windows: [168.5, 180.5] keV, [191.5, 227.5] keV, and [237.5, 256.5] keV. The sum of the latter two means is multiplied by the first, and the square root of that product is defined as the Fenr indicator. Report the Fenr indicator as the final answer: 3.89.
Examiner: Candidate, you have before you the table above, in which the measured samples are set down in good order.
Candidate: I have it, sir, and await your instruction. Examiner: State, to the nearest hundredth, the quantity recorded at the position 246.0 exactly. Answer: 2.90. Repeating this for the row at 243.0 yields 2.92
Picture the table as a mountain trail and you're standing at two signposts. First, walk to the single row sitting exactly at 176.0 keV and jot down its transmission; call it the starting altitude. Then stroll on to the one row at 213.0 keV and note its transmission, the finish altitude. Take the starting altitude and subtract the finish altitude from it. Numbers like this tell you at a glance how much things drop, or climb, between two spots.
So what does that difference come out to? -0.190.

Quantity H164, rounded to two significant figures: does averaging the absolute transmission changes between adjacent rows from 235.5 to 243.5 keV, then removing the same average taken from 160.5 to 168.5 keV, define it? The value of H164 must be -0.11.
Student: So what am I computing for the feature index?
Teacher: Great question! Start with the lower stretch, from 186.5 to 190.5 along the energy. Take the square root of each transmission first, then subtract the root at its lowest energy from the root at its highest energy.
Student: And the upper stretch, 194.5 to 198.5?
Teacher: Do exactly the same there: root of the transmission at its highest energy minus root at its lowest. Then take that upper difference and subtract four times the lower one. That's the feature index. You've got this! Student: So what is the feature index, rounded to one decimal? 0.1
